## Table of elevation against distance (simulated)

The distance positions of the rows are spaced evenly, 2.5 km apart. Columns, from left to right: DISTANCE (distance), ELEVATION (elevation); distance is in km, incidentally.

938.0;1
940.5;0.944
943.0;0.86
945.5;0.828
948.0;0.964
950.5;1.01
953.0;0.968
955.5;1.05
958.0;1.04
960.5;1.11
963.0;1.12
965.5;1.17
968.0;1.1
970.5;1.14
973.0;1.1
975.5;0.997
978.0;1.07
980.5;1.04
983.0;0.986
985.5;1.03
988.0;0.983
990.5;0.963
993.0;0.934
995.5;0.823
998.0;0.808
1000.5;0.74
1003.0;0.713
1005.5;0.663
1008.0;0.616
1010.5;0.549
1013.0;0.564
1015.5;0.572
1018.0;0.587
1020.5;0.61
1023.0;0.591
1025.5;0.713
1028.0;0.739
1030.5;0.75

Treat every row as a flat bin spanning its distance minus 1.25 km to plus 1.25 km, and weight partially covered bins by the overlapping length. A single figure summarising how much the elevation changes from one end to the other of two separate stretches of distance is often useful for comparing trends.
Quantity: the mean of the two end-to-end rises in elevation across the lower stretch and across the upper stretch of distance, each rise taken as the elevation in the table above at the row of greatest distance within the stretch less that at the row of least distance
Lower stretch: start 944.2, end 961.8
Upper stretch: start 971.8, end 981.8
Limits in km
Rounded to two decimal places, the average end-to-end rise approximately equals 0.11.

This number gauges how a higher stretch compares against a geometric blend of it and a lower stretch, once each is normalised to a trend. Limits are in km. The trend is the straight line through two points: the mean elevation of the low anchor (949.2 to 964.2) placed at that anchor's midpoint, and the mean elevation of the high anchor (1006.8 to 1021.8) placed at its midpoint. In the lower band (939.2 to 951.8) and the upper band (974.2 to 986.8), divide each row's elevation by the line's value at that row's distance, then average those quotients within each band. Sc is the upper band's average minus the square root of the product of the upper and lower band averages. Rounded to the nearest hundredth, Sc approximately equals 0.21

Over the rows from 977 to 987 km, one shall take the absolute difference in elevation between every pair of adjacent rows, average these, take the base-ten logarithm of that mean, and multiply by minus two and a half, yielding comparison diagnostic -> 3.42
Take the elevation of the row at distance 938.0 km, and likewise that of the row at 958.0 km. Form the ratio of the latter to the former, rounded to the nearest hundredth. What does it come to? 1.04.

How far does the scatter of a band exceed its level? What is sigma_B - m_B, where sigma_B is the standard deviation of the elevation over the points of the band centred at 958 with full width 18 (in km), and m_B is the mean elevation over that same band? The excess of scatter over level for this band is -1.00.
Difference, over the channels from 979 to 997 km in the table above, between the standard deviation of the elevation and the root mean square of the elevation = -0.90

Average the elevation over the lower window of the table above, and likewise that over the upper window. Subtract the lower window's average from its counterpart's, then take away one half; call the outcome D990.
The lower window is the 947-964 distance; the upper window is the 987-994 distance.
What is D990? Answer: -0.58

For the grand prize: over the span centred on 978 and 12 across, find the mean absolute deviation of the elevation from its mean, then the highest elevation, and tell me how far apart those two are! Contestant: 1.06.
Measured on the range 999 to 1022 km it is 0.69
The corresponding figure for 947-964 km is 1.07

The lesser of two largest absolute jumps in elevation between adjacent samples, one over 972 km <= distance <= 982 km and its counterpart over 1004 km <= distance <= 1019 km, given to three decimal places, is 0.067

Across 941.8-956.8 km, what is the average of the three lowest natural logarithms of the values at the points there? -0.13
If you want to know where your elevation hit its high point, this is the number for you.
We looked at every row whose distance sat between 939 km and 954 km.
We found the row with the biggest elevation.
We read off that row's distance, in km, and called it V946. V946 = 950.5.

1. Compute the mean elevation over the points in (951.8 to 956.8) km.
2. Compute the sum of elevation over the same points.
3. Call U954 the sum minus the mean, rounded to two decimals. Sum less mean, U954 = 1.01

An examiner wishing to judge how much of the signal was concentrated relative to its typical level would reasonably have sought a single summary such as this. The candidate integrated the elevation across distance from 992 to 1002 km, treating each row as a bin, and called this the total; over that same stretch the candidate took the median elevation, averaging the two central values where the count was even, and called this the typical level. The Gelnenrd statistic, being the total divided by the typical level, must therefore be 10.1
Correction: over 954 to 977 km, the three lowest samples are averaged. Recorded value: 1.03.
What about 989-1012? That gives 0.61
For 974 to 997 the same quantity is 0.91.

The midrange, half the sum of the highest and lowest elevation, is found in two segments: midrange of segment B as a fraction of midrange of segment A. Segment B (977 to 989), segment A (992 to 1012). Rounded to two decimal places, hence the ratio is 1.38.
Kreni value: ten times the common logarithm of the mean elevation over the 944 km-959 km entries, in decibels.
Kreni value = -0.1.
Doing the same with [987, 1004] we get -0.7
